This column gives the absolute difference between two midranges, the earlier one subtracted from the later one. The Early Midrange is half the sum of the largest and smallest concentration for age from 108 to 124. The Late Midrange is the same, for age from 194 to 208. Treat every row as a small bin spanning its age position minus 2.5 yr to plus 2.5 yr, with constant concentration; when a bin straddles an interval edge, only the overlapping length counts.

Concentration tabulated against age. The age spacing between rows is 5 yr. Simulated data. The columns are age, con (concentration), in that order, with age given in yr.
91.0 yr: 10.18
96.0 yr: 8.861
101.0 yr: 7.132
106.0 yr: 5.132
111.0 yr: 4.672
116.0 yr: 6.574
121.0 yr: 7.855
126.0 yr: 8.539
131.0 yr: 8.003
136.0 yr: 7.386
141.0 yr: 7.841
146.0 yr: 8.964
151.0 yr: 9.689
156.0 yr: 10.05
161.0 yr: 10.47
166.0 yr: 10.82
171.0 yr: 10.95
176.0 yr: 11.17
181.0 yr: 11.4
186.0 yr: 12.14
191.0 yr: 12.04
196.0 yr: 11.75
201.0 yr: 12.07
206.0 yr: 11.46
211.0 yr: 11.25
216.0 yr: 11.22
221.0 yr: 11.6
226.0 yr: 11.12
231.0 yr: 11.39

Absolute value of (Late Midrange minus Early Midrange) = 6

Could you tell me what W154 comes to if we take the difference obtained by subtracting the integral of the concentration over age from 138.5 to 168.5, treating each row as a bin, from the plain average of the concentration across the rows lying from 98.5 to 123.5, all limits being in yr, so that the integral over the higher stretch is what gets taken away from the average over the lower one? -283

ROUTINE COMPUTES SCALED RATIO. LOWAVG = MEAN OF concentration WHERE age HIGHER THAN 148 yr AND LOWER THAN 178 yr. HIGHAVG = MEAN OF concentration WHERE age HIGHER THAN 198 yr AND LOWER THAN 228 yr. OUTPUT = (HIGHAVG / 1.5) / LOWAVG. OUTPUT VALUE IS 0.73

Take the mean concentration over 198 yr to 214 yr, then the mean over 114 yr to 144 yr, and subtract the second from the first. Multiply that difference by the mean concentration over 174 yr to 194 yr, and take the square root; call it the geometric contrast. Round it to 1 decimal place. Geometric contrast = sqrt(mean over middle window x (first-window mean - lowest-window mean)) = 6.7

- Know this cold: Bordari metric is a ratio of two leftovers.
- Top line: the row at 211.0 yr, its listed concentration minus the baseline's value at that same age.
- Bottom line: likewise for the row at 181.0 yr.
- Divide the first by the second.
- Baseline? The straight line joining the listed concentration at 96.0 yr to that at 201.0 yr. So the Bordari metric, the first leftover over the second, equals 19.2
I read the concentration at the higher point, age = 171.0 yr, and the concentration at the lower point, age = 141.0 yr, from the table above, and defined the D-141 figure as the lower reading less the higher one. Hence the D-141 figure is -3.1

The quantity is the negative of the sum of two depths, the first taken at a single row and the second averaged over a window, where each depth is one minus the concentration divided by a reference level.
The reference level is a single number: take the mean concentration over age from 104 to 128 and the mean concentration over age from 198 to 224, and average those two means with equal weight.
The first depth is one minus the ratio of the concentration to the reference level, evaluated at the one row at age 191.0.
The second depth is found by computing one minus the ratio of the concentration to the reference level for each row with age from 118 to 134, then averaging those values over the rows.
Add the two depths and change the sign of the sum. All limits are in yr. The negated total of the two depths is 0.2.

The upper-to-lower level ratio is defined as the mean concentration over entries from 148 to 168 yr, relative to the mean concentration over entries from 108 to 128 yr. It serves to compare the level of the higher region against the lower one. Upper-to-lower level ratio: 1.5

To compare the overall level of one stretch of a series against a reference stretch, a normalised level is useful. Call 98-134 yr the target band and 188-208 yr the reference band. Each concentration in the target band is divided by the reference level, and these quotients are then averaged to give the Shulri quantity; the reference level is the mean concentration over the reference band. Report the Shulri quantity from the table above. 0.58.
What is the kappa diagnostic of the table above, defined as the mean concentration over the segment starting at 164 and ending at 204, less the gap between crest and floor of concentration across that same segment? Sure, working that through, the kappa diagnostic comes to 10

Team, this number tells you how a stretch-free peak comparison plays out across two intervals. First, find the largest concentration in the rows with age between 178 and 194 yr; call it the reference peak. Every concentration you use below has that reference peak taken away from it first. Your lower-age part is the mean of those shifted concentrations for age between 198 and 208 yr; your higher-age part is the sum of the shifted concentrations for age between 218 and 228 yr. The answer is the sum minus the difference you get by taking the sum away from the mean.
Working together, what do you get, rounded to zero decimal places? -3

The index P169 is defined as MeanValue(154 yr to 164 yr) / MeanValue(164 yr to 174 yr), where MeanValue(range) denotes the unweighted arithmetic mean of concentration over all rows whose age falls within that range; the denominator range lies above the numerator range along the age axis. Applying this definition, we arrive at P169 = 0.94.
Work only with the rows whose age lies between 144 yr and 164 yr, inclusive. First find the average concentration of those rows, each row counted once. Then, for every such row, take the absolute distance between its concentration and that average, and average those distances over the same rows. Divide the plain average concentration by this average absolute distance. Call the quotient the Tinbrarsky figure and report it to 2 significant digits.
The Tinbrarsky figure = 21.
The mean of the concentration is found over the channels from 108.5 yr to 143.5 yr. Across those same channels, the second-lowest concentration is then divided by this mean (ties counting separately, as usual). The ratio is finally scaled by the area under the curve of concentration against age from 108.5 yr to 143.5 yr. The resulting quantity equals 230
